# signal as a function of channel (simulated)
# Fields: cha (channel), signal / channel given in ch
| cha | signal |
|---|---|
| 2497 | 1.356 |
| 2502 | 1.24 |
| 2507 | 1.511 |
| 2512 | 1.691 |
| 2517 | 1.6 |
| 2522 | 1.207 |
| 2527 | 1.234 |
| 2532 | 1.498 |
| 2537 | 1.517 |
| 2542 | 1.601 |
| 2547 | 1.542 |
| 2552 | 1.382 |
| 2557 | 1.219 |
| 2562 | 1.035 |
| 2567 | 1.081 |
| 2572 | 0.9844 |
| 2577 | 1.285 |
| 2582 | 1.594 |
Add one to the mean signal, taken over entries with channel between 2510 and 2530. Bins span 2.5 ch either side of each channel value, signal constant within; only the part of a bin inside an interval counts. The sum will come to 2.43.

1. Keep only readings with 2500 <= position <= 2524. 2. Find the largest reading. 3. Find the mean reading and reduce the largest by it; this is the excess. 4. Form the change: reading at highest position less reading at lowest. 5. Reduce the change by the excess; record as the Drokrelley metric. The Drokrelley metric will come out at -0.3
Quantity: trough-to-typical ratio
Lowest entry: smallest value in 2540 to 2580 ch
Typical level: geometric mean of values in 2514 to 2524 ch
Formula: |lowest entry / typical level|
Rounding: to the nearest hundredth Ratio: 0.71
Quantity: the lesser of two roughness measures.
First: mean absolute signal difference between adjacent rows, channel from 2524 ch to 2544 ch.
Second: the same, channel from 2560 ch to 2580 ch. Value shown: 0.122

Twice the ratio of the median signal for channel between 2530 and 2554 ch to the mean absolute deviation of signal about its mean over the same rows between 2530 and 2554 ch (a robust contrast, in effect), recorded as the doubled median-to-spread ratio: 56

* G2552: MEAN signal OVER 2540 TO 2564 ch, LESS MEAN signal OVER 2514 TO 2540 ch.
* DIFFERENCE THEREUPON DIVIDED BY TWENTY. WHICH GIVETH -0.003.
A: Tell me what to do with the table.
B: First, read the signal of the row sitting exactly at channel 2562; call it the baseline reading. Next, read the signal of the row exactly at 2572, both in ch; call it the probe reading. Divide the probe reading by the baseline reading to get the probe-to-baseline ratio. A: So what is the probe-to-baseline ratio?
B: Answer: 0.95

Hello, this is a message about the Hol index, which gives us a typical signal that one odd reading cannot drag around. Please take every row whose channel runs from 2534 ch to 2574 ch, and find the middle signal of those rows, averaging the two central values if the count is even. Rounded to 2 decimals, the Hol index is 1.30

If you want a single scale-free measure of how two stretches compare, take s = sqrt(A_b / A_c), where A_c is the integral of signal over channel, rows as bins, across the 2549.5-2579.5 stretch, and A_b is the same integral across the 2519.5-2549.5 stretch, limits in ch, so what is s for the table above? 1.1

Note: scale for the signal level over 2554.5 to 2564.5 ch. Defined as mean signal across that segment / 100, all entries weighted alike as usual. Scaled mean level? 0.0113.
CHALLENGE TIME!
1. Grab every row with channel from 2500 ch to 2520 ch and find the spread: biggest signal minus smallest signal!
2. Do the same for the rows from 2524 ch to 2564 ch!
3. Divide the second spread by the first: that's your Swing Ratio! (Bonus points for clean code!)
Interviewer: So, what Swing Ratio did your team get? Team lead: 1.3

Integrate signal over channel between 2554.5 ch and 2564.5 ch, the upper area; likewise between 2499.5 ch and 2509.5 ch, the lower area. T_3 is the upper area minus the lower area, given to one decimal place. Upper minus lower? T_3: -2.5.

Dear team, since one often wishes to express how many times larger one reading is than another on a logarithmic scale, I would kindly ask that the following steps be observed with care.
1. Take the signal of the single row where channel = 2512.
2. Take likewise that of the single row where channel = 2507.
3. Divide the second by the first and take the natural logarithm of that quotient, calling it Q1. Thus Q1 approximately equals -0.11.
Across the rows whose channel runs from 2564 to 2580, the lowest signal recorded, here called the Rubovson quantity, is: 0.9844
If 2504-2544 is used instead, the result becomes 1.207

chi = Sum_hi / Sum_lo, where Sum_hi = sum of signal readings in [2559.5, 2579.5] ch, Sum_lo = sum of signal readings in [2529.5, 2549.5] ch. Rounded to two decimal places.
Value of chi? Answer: 0.71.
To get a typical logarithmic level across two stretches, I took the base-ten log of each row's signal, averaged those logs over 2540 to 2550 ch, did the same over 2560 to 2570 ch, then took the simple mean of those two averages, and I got 0.11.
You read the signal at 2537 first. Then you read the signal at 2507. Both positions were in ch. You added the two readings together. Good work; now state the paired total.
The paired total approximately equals 3.03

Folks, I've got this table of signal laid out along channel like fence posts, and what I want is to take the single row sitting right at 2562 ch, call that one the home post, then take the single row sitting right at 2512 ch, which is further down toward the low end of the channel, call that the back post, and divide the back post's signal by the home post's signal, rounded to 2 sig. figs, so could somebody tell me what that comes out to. 1.6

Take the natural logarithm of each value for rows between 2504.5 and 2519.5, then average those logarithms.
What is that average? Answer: 0.47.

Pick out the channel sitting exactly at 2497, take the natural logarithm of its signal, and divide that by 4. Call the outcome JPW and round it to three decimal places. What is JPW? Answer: 0.076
